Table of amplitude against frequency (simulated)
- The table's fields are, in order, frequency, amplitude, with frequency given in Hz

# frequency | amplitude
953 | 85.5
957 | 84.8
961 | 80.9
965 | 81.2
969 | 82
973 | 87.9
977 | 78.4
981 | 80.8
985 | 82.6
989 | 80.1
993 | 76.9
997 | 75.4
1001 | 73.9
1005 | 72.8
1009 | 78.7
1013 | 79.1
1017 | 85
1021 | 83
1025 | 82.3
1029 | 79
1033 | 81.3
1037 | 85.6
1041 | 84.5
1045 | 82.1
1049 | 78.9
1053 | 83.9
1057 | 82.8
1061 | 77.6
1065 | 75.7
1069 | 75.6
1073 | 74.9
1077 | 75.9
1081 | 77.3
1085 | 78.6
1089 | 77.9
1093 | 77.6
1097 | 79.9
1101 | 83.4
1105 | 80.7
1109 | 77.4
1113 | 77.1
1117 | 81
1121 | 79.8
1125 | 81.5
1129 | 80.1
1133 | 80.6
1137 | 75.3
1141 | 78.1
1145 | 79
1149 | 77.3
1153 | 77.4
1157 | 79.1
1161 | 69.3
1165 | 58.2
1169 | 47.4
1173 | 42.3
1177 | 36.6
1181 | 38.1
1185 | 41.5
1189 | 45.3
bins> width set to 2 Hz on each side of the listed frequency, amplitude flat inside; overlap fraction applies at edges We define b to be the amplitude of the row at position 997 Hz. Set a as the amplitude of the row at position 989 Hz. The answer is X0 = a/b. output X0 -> 1.06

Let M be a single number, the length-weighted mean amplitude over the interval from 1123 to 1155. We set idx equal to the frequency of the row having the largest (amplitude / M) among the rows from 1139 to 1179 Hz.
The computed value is 1157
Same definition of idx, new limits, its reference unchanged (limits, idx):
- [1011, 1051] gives 1037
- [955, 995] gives 973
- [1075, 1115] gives 1101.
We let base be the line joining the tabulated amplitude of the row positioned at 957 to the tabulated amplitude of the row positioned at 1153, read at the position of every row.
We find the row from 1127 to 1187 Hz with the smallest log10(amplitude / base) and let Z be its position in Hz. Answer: 1177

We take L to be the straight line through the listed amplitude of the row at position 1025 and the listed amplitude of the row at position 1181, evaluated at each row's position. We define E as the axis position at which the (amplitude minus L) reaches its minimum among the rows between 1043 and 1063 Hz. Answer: 1049 Hz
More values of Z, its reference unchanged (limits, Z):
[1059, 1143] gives 1073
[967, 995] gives 993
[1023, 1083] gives 1073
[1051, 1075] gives 1073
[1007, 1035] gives 1009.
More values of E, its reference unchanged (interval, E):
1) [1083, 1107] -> 1085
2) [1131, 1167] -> 1165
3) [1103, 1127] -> 1109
